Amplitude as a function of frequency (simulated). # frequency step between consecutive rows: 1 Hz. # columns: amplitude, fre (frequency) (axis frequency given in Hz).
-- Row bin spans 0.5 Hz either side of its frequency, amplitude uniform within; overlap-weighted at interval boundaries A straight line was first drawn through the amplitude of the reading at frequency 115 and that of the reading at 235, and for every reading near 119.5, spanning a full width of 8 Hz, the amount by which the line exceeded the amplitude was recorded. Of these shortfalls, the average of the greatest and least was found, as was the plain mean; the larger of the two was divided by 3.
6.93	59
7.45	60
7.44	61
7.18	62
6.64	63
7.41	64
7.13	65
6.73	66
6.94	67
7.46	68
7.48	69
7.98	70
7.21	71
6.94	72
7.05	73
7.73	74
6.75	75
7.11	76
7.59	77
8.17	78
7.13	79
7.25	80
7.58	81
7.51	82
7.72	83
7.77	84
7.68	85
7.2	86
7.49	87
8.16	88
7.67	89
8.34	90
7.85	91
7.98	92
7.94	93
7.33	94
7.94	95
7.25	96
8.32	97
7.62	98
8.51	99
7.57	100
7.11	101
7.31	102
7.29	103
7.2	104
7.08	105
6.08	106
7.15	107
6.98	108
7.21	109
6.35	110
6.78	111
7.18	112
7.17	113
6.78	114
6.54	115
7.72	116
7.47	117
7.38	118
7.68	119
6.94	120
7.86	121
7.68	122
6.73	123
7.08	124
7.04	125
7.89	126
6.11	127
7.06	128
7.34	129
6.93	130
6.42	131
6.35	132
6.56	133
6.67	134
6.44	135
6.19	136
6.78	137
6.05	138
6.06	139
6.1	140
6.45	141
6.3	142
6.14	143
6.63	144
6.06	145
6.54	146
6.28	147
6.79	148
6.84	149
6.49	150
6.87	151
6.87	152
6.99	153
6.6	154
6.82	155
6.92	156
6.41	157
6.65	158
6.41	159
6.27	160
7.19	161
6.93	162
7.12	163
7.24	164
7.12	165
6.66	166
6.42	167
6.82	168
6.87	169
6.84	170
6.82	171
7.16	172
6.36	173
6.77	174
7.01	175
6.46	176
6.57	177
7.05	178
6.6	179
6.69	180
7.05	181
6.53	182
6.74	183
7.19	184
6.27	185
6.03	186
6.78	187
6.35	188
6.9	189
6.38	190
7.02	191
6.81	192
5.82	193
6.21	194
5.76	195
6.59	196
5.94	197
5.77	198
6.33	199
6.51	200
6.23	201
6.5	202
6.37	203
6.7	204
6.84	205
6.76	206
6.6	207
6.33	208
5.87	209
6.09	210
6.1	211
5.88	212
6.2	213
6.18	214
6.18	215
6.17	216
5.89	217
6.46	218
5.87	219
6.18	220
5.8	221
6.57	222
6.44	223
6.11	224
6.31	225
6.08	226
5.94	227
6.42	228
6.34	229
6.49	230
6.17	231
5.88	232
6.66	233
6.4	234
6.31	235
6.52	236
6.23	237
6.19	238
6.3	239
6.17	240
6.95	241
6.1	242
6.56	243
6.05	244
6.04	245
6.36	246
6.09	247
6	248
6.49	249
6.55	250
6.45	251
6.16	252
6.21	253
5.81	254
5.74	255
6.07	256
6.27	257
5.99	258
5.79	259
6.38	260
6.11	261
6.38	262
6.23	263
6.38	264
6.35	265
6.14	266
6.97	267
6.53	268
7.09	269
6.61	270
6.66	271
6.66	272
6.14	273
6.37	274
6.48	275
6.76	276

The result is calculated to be -0.26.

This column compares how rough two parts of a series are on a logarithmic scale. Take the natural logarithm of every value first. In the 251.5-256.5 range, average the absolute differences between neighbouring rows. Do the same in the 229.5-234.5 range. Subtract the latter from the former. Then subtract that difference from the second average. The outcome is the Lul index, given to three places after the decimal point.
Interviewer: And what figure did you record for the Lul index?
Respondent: 0.096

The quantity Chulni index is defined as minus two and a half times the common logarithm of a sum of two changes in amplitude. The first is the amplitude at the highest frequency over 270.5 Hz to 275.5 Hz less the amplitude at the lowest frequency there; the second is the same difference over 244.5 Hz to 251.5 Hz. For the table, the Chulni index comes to 1.6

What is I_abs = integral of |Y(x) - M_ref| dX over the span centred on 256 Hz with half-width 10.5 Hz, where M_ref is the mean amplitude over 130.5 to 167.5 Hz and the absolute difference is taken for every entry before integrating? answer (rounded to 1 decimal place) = 8.3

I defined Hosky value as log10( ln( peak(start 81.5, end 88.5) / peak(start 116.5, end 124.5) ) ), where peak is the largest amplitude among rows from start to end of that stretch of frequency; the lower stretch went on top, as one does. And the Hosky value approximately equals -1.4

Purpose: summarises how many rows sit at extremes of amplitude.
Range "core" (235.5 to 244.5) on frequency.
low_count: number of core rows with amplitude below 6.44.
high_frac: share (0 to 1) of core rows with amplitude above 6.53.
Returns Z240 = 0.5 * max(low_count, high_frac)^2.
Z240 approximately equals 18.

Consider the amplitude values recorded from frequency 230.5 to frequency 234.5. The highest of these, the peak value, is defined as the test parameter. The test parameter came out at 6.66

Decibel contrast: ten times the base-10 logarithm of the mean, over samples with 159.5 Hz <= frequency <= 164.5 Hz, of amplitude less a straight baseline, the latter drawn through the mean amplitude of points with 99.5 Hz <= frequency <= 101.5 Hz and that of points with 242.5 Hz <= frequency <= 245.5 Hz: -10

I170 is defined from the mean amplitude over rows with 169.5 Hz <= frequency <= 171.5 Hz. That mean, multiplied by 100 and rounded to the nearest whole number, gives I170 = 683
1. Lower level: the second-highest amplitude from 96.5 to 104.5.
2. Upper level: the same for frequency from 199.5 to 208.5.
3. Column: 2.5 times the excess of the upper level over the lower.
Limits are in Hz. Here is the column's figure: -3.9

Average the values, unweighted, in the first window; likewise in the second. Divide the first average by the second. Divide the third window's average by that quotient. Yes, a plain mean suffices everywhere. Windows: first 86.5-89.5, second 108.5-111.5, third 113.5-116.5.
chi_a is 6.1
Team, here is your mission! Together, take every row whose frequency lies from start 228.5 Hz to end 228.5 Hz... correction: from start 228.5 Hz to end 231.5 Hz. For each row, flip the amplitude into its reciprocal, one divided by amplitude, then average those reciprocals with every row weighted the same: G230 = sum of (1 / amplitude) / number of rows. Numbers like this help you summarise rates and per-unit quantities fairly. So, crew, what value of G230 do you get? 0.158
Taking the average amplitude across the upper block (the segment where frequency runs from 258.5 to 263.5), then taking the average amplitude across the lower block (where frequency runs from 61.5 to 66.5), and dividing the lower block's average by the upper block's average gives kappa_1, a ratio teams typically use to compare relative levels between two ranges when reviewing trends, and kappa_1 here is 1.14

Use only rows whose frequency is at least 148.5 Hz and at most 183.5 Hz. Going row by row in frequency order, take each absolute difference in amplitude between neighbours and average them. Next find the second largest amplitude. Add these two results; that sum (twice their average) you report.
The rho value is 7.5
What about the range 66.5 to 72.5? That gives 7.9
